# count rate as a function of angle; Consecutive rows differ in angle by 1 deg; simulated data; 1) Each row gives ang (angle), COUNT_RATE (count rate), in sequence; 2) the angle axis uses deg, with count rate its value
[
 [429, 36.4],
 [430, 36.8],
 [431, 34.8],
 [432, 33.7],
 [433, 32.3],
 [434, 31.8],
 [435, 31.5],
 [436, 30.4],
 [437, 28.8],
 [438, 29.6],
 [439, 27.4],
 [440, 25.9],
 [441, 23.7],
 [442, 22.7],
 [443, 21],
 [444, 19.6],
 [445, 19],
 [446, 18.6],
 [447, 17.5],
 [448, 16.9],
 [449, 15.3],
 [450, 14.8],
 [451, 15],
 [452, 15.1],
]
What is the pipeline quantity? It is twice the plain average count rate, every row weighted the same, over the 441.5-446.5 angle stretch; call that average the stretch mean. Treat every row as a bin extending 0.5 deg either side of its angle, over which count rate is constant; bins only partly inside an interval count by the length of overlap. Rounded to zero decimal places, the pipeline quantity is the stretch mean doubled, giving 40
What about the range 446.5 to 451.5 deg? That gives 32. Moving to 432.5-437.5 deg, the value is 62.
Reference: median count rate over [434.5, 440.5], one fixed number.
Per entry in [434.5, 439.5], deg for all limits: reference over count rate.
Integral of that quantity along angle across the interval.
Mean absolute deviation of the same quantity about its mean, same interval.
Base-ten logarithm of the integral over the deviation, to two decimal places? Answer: 2.10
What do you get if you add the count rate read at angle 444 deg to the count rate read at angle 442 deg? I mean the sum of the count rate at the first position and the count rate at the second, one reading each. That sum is 42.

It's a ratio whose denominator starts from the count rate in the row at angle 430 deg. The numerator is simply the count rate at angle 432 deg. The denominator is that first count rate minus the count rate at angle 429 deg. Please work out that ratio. 84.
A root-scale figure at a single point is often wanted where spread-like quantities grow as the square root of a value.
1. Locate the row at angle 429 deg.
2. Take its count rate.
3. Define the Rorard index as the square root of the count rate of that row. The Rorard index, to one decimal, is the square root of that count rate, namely 6.0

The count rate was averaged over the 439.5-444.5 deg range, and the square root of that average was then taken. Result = 4.8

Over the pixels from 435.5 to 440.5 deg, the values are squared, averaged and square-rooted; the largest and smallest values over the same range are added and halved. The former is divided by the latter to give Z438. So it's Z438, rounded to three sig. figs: 1.01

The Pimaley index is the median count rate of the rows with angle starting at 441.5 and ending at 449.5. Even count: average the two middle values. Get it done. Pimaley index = 19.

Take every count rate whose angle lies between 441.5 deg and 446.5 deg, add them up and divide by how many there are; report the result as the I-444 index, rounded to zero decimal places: 20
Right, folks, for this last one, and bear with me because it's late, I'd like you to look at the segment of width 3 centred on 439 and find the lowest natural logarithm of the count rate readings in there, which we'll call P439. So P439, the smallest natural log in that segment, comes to 3.25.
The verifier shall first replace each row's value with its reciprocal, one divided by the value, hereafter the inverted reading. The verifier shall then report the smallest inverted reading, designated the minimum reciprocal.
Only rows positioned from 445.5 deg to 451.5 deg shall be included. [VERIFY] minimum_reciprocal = 0.054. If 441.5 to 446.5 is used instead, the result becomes 0.044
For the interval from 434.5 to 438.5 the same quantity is 0.032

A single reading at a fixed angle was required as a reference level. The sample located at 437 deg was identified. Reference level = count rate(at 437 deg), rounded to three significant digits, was 28.8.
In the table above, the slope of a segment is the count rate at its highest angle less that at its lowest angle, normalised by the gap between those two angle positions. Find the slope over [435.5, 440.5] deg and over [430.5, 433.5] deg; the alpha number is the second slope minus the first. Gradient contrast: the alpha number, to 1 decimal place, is -0.1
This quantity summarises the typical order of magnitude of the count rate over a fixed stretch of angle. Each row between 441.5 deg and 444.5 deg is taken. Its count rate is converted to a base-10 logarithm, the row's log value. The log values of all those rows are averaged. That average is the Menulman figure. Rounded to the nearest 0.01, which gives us 1.32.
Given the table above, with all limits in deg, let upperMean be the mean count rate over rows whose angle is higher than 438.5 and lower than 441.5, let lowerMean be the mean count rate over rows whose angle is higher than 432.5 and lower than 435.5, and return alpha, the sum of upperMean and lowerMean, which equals 58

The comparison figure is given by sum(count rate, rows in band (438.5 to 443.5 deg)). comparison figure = 121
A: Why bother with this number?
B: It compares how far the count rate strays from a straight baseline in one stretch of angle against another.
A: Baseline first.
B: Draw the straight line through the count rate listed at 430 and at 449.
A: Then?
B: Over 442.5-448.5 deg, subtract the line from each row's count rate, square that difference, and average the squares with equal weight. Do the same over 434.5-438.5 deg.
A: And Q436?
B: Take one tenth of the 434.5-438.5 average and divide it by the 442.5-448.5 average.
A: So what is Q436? 0.14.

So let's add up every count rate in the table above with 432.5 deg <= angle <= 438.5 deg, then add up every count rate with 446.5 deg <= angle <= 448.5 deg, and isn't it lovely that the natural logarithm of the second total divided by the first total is -1.68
